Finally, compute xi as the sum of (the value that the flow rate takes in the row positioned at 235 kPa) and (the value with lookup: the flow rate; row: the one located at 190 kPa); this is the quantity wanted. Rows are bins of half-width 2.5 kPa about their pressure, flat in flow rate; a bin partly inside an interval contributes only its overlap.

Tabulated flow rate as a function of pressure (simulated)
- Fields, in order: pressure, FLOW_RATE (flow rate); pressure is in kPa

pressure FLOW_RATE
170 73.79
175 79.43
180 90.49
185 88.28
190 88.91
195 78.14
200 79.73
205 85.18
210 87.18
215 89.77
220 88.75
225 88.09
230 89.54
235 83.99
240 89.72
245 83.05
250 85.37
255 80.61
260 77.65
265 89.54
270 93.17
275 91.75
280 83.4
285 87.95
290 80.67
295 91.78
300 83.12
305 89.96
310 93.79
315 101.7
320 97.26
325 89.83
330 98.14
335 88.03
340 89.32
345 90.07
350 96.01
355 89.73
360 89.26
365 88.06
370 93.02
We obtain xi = 173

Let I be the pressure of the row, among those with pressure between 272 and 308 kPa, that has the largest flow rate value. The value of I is 295 kPa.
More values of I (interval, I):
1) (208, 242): 215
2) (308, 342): 315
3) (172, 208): 180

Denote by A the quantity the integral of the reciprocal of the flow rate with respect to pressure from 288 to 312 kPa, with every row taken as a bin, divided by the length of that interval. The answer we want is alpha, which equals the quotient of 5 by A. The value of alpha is 438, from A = 0.0114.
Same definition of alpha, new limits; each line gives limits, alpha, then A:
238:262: 415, 0.0120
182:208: 420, 0.0119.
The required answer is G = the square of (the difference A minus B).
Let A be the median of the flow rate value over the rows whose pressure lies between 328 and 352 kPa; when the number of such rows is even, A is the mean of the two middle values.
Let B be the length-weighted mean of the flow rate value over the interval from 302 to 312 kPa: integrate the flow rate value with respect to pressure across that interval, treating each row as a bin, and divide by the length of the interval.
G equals 2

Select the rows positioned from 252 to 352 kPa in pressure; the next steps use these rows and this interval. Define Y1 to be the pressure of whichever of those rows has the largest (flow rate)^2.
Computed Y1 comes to 315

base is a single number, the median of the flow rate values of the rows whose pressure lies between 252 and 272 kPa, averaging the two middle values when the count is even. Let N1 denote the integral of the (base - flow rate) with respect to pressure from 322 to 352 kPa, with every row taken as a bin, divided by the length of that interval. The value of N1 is -6.8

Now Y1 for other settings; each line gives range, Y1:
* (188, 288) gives 270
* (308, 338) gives 315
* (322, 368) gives 330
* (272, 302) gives 295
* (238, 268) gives 240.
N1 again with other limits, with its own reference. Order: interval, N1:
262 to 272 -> -5.5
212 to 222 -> -4.1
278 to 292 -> 0.9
